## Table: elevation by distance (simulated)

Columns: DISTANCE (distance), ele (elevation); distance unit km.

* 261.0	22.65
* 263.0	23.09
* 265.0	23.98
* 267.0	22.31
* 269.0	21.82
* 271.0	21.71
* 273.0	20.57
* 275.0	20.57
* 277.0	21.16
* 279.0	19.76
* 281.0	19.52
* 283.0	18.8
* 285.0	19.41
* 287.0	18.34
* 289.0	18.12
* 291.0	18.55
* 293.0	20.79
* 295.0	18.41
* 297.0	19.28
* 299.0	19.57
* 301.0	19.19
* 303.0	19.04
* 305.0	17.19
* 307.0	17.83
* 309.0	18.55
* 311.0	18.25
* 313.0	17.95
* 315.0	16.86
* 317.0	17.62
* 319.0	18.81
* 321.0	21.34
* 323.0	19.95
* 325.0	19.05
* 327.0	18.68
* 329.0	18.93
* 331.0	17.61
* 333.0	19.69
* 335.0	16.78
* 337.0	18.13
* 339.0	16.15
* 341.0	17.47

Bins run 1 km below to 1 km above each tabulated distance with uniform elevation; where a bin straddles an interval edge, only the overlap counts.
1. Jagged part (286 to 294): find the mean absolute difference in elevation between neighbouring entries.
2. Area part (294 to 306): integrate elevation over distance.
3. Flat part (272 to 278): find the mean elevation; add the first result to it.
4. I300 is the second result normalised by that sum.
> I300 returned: 10.4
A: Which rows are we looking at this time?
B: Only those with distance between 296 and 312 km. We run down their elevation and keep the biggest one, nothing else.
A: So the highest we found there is 19.57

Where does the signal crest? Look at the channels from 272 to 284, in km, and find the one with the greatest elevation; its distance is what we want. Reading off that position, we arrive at 277.0 km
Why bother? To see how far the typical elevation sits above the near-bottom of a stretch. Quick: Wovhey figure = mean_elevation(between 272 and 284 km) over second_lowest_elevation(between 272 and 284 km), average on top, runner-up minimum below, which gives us 1.03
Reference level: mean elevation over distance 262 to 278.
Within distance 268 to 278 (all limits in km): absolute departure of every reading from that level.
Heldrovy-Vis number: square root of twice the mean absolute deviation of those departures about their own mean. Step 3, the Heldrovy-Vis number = 0.98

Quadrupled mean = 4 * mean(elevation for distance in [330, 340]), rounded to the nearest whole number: 71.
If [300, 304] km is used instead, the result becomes 76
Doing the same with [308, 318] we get 71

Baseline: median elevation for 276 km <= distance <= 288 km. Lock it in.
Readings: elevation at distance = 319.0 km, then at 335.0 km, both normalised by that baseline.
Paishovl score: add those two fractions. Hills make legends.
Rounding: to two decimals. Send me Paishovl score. 1.83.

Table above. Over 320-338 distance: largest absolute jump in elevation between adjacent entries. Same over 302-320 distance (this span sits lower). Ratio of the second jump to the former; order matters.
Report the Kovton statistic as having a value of 0.64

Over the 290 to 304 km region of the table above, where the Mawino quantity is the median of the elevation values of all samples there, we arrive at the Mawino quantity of 19.2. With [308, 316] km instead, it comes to 18.1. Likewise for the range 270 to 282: 20.6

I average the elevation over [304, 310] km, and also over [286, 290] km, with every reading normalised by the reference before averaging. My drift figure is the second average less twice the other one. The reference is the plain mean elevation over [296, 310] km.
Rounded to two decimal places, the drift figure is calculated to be -0.94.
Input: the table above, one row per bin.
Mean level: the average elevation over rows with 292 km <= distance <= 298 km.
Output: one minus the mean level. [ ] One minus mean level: -18.5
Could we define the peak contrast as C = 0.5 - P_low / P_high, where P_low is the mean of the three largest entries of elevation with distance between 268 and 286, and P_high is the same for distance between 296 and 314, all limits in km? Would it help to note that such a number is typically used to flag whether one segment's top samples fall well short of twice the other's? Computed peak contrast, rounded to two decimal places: -0.61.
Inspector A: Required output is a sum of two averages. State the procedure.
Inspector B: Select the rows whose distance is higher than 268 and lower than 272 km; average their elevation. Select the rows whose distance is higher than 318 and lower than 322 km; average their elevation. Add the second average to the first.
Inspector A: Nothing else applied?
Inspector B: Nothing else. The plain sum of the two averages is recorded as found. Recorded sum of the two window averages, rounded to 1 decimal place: 41.8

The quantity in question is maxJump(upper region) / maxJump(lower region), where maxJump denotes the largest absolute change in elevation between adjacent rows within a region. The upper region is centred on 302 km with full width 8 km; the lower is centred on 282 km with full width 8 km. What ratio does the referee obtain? 2.6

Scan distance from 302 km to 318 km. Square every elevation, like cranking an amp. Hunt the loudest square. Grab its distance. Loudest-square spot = 303.0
